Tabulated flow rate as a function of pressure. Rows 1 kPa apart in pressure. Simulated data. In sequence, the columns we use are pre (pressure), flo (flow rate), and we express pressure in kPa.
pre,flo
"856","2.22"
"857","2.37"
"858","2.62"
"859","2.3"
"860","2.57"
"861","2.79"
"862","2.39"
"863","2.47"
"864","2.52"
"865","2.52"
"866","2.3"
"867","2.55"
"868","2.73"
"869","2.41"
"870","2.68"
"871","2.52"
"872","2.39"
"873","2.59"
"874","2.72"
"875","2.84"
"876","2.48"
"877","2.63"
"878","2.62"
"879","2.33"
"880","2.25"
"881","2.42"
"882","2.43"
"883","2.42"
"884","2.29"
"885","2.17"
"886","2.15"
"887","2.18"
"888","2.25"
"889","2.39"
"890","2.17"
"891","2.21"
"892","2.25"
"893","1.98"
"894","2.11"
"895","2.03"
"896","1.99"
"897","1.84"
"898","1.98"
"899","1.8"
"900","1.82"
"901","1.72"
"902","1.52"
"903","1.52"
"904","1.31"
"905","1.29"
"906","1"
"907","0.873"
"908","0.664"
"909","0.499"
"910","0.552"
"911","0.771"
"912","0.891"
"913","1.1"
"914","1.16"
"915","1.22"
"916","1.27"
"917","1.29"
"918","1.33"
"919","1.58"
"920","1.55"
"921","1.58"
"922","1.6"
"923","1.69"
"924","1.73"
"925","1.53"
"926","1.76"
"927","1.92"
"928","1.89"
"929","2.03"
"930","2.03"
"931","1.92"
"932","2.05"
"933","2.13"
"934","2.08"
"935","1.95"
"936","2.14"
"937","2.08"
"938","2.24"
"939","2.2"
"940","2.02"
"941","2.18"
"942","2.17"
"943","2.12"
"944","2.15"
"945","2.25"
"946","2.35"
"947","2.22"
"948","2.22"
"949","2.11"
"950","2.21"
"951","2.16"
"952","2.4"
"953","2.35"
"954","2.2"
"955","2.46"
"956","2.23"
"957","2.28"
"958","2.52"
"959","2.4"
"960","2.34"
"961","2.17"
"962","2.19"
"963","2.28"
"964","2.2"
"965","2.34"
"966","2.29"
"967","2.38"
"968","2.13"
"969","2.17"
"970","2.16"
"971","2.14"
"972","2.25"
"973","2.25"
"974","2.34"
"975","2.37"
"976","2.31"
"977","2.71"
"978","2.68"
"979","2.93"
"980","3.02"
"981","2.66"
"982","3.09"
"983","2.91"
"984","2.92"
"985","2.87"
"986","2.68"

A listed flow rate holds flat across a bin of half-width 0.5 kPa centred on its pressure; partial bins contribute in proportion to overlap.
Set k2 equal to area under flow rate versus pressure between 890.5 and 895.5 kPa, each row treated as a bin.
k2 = 10.6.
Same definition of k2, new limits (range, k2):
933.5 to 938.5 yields 10.5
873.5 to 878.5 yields 13.3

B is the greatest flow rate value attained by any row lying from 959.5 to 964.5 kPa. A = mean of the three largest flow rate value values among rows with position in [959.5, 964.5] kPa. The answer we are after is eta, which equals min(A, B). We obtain 2.3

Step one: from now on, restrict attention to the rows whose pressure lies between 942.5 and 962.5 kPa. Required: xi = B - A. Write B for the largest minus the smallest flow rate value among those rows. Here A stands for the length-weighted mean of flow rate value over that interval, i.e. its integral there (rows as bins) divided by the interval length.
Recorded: -1.9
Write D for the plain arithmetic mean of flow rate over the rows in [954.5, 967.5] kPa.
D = 2.3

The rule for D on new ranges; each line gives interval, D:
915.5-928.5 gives 1.6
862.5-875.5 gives 2.6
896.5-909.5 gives 1.4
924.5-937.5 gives 2.0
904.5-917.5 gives 1.0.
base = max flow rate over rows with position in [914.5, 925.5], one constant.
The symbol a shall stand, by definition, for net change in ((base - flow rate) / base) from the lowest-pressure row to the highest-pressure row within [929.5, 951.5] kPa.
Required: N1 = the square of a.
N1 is 0.01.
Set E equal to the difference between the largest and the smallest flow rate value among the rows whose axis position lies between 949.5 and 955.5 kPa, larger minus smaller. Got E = 0.30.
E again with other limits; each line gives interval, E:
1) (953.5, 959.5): 0.32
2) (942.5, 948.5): 0.23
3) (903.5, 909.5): 0.81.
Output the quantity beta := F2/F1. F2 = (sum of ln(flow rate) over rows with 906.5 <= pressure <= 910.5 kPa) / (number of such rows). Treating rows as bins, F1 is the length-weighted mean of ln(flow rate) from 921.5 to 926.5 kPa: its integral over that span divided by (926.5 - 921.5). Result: -0.9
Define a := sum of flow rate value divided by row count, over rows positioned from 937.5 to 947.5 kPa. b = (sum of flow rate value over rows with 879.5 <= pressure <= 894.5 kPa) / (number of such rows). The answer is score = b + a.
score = 4.43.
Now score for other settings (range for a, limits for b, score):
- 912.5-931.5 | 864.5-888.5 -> 4.04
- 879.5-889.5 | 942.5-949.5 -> 4.50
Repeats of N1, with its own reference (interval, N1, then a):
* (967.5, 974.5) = 0.01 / -0.12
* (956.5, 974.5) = 0.00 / -0.03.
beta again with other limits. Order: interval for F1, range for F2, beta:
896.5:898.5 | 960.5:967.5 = 1.3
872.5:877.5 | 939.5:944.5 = 0.8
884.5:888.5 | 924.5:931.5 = 0.8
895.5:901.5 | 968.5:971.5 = 1.2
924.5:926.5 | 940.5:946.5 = 1.6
